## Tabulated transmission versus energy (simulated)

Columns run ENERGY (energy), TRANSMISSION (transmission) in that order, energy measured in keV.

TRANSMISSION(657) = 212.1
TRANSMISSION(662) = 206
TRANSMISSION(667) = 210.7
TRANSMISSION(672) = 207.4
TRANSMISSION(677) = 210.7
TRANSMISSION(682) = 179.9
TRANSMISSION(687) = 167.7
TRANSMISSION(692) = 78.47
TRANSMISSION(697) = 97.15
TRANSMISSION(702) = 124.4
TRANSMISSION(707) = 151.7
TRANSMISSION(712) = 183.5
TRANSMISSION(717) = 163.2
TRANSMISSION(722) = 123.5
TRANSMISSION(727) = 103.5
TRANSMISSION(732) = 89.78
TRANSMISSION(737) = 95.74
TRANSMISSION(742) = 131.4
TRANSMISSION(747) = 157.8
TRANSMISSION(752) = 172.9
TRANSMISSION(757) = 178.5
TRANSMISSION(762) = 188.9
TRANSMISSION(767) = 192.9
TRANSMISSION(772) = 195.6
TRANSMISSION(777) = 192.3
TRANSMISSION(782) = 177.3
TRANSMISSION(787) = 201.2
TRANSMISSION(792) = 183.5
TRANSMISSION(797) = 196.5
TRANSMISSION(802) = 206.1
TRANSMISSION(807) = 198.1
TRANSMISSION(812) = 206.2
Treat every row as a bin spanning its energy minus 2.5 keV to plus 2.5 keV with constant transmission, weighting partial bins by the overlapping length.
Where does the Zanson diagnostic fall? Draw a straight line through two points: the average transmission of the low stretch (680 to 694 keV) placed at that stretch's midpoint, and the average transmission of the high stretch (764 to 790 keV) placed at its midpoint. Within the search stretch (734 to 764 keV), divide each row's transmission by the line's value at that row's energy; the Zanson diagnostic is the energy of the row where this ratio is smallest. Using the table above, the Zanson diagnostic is 737 keV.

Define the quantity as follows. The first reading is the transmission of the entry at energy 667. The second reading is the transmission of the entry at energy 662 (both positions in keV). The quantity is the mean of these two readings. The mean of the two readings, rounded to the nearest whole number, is 208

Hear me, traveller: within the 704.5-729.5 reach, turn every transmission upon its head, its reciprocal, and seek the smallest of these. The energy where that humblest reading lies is 712 keV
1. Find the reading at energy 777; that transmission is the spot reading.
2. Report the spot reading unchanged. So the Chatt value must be 192.3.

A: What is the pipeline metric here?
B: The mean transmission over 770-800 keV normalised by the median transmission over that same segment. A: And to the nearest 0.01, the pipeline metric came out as 0.99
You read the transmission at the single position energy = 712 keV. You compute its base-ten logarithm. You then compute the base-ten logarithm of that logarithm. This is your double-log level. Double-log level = 0.355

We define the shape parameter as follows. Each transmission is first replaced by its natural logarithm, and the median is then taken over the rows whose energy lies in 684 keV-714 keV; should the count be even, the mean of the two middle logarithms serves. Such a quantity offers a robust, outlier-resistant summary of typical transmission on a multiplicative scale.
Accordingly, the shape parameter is 4.92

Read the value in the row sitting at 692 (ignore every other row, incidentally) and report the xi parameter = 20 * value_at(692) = 1569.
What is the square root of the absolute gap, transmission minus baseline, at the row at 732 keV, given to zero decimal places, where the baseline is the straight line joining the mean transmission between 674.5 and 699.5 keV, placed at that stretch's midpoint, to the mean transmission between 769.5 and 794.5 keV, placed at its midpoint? 9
